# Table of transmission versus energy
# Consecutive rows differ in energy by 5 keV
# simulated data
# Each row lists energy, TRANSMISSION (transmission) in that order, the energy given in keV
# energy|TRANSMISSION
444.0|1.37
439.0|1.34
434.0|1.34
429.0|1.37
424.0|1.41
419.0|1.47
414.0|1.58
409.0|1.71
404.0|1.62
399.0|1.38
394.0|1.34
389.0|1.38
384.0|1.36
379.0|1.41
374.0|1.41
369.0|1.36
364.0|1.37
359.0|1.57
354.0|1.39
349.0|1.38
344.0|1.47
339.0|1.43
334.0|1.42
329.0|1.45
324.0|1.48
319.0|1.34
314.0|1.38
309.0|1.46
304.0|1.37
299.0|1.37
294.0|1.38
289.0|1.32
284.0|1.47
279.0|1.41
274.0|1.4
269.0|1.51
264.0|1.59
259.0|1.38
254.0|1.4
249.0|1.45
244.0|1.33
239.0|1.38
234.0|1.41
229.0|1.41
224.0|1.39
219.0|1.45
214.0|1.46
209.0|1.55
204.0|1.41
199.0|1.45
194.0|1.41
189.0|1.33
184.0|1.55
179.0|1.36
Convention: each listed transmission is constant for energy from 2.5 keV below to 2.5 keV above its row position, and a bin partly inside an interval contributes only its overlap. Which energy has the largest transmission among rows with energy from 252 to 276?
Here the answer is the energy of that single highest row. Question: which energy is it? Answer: 264.0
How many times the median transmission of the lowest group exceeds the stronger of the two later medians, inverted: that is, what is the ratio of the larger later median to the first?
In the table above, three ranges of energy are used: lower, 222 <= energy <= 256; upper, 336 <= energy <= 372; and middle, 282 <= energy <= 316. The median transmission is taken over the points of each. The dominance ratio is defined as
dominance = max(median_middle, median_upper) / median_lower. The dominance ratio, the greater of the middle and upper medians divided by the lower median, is 0.993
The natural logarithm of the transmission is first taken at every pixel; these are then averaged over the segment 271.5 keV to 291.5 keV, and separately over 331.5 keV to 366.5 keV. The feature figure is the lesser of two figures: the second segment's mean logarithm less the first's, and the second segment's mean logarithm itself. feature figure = 0.023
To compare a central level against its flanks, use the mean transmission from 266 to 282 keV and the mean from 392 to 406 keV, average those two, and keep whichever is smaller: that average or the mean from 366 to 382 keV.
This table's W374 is 1.39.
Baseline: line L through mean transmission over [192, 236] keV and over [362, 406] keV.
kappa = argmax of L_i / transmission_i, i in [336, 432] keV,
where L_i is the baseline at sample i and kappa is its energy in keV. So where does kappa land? 394.0 keV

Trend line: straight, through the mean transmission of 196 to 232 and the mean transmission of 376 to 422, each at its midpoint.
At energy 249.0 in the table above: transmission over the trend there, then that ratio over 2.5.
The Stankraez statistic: 0.400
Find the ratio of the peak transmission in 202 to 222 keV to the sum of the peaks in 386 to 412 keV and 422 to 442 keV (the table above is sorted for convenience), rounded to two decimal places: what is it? 0.50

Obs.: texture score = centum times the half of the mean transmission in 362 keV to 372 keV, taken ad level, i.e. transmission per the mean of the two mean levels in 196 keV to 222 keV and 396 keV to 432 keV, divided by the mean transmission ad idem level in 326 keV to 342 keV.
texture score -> 47.6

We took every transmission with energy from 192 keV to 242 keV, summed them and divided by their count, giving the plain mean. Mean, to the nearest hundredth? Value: 1.43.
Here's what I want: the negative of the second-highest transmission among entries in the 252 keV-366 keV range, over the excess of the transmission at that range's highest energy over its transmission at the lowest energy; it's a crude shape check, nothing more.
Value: 52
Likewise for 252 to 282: -151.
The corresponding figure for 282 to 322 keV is 11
